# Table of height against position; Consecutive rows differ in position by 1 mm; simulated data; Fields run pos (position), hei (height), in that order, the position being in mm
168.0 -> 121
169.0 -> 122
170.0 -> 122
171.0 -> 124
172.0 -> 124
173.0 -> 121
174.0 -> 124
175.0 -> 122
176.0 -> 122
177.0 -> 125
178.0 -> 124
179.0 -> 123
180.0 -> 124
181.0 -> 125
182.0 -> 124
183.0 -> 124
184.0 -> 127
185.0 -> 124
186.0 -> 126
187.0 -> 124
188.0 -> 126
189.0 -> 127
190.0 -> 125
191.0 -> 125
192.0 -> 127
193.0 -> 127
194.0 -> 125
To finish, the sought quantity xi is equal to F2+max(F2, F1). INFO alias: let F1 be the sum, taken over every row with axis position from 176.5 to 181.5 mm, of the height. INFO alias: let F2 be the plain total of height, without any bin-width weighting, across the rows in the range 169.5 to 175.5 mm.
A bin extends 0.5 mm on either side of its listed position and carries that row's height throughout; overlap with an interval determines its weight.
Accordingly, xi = 1474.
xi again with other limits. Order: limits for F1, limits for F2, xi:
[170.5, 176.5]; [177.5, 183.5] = 1488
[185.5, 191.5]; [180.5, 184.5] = 1253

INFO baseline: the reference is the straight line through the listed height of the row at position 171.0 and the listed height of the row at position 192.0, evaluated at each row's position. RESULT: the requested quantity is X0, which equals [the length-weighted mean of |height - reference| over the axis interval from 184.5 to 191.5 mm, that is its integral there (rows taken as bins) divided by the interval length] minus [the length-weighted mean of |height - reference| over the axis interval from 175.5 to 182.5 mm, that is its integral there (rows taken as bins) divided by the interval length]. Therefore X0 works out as -0.06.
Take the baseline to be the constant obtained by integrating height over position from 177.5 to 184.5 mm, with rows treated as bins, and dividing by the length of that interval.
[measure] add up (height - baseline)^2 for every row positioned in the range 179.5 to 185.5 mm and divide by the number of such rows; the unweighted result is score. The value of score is 1.3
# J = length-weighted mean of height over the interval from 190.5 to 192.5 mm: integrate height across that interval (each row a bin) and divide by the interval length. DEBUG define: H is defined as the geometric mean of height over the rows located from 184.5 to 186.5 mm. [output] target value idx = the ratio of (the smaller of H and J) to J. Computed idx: 0.99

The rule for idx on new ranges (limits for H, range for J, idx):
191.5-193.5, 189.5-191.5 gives 1.00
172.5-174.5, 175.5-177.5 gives 0.99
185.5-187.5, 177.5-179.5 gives 1.00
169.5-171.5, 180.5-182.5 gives 0.99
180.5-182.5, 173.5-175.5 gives 1.00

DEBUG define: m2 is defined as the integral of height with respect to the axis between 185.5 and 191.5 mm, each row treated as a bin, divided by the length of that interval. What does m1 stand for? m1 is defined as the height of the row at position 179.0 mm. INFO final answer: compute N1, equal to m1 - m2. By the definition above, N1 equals -2.5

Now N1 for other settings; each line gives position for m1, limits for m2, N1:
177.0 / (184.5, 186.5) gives 0.0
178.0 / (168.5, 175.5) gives 1.3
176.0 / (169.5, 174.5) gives -1.0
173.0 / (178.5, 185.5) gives -3.4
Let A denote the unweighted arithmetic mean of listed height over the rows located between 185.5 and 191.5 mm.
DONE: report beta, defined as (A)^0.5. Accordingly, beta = 11.20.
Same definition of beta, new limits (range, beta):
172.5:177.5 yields 11.08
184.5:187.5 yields 11.17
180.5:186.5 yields 11.18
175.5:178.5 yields 11.12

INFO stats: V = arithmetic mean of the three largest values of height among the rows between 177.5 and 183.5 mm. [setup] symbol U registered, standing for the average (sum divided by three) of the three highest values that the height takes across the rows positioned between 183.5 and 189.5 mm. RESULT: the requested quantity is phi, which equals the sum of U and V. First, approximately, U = 127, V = 124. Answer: 251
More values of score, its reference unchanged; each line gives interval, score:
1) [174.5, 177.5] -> 4.0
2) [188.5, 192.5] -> 3.5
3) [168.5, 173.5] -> 4.8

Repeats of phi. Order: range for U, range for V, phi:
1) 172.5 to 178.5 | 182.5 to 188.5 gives 251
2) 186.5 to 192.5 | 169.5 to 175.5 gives 251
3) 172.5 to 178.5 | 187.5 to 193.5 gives 251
